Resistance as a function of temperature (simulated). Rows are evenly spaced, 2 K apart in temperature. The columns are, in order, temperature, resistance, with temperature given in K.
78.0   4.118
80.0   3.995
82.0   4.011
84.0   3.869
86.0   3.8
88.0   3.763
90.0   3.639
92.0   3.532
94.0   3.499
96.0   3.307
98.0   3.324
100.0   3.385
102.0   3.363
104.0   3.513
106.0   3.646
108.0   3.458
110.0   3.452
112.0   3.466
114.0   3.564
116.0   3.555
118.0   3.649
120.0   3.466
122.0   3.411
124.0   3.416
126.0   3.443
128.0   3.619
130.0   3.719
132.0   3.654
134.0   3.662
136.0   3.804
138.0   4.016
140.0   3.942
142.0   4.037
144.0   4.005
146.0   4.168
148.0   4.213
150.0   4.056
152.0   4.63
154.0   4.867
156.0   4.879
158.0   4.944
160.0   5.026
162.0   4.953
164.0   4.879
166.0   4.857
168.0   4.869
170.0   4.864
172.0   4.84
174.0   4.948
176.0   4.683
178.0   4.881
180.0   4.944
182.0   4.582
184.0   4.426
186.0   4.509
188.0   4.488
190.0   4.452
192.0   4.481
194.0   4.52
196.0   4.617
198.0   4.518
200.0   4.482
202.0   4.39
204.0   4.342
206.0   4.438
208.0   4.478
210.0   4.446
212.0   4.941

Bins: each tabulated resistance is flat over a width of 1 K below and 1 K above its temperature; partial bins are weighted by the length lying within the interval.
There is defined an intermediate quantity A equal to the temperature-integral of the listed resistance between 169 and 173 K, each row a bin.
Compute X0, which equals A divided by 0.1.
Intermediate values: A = 19.4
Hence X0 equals 194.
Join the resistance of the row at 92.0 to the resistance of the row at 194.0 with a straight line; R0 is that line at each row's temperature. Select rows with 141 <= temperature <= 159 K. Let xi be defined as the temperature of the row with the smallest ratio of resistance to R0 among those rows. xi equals 150.0 K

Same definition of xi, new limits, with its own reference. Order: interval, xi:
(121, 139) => 124.0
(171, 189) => 184.0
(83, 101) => 98.0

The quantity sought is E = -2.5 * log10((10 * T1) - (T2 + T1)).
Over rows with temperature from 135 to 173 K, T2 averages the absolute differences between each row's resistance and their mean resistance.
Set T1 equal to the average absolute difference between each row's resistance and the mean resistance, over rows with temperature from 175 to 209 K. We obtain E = 0.5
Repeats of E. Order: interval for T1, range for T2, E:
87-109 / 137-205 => 0.3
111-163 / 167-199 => -1.4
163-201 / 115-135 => -0.4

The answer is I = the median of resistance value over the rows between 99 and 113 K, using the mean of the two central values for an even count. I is 3.46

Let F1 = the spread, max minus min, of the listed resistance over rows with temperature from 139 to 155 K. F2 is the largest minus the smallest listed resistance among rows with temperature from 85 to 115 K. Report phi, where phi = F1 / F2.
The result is 1.9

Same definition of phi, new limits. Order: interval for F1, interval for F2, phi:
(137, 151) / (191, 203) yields 1.2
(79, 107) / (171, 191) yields 1.3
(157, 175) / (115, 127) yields 0.8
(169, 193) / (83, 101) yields 0.9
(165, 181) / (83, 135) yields 0.5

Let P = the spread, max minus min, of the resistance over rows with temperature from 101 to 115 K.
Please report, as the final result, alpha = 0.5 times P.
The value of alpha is 0.14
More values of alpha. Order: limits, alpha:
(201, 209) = 0.07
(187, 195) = 0.03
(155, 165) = 0.07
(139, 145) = 0.05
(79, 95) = 0.26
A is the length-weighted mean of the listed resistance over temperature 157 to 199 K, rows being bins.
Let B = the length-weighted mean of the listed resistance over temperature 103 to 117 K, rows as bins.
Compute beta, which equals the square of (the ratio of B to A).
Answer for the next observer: 0.6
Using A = 4.7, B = 3.52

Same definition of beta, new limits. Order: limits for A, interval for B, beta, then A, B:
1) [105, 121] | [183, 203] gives 1.6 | 3.5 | 4.49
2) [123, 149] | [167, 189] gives 1.5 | 3.8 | 4.73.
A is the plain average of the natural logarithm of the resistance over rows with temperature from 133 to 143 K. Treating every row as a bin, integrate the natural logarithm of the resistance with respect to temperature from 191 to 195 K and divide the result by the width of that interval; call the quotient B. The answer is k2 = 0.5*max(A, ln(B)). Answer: 0.68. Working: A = 1.36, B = 1.50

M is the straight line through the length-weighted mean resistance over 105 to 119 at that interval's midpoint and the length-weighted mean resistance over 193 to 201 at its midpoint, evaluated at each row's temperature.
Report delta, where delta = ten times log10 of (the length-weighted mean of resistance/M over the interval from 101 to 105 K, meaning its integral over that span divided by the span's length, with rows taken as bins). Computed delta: 0.00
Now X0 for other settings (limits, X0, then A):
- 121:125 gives 137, 13.7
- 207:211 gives 178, 17.8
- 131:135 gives 146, 14.6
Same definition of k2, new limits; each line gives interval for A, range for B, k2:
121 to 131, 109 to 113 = 0.63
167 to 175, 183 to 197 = 0.79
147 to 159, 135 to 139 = 0.76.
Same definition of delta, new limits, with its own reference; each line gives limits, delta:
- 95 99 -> -0.07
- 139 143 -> 0.12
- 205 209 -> -0.18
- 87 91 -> 0.53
